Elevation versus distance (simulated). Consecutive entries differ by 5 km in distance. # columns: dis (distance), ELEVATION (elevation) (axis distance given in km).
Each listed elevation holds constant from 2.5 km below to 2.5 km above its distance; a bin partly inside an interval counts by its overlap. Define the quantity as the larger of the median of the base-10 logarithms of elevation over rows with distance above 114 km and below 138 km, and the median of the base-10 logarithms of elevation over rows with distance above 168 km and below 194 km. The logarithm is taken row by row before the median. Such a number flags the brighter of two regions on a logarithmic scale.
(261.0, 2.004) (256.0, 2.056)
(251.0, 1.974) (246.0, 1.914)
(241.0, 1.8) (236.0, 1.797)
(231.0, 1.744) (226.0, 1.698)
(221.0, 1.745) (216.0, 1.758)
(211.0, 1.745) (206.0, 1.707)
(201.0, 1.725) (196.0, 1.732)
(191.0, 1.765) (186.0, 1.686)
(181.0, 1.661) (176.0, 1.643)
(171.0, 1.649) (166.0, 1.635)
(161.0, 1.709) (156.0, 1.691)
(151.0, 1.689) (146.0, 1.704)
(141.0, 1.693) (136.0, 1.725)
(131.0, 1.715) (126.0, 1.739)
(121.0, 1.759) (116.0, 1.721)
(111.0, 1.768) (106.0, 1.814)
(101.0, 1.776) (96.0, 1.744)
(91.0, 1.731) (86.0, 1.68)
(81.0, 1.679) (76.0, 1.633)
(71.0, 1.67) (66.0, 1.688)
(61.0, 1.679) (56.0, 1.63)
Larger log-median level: 0.237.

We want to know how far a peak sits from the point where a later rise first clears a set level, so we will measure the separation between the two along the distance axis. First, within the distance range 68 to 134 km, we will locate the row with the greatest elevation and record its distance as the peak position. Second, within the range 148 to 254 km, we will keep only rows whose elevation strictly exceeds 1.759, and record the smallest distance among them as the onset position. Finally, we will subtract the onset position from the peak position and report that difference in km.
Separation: -85 km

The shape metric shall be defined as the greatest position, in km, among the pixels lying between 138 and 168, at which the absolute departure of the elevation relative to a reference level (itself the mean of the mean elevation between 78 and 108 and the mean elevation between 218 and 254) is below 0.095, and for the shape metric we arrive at 161.0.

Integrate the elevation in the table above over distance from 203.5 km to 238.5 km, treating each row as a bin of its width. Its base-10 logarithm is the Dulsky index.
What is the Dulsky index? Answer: 1.79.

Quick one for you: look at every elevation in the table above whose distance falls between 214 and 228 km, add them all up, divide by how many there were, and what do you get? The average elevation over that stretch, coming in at 1.73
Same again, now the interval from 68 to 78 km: 1.65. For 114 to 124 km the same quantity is 1.74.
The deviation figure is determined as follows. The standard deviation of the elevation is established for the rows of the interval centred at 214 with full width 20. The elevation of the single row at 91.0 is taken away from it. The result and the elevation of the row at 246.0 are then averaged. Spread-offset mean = 0.10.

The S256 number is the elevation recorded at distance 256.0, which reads 2.056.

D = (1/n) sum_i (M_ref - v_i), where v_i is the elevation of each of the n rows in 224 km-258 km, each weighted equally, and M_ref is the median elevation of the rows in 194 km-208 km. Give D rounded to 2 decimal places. -0.13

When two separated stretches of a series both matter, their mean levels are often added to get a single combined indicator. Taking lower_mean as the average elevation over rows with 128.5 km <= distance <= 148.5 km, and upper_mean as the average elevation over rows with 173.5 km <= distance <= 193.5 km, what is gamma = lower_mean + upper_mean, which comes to 3.40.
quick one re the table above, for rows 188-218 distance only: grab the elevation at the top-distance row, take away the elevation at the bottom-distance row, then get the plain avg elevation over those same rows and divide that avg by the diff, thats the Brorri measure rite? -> -248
